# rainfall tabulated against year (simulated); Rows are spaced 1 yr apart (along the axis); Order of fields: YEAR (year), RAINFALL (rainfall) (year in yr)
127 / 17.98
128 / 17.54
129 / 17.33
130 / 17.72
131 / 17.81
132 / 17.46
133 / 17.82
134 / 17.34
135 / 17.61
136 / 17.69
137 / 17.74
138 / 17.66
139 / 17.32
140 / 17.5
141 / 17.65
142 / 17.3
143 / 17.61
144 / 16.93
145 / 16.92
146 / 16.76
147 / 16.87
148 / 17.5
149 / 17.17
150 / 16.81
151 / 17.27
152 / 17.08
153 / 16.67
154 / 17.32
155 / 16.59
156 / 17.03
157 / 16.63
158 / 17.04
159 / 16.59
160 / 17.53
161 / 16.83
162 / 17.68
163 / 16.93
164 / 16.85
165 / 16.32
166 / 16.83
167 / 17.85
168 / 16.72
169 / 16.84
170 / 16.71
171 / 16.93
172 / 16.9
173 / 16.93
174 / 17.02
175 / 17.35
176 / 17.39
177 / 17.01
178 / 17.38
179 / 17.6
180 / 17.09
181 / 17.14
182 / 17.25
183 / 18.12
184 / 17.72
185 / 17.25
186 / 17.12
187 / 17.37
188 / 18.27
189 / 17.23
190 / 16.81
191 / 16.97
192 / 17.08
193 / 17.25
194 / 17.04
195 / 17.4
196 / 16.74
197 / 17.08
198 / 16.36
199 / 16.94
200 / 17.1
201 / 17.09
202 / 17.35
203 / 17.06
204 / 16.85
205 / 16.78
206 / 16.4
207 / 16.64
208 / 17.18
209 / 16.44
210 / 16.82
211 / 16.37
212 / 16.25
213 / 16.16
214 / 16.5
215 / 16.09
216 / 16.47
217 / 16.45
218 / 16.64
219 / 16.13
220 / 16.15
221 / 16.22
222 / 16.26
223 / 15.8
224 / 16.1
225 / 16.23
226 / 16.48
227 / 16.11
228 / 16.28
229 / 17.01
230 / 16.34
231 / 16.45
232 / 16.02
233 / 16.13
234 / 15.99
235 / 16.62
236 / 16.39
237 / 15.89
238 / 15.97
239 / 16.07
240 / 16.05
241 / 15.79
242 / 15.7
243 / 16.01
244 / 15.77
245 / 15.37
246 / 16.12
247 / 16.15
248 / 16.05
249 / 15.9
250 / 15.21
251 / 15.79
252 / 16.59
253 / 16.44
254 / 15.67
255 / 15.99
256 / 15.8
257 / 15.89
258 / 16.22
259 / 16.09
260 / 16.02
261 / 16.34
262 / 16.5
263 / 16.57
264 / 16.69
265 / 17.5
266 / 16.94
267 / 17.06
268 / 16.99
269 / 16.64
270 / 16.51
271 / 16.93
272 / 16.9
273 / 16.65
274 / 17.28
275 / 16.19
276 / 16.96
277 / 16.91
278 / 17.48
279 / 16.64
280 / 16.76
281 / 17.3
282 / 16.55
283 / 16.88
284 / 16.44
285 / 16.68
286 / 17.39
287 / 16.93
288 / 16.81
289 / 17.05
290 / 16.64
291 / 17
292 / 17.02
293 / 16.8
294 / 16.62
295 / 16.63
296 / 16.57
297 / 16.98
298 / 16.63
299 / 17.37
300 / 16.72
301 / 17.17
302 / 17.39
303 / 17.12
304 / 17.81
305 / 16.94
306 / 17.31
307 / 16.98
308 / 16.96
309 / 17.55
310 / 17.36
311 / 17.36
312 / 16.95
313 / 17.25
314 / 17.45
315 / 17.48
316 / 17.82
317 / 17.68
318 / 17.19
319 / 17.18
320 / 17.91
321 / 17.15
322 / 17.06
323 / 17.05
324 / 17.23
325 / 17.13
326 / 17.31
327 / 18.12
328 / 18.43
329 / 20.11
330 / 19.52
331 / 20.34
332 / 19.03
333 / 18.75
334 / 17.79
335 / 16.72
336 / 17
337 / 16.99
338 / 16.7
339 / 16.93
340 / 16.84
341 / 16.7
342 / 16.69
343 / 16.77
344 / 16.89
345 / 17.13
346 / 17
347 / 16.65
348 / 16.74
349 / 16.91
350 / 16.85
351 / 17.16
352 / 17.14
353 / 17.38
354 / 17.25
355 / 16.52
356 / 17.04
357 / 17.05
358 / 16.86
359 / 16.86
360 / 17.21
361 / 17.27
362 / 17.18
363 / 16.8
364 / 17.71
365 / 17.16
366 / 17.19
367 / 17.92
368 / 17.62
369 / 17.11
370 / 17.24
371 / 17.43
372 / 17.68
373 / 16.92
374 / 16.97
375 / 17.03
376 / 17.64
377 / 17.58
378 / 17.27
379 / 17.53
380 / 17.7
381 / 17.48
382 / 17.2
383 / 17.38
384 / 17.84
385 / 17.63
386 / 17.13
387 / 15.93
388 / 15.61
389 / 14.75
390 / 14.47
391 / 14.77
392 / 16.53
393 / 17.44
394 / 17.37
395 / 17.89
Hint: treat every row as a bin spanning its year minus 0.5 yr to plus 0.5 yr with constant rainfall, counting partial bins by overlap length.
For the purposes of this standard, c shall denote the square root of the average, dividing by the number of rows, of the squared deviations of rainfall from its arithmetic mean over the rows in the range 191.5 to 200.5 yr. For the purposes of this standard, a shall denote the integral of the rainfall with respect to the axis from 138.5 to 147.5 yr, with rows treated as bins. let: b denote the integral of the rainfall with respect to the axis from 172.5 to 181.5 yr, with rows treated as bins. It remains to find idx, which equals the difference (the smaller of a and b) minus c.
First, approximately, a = 155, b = 154.9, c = 0.28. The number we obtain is 155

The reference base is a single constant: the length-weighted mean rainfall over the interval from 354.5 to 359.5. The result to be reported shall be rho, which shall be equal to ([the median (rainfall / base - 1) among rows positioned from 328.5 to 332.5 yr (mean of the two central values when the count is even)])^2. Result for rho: 0.0306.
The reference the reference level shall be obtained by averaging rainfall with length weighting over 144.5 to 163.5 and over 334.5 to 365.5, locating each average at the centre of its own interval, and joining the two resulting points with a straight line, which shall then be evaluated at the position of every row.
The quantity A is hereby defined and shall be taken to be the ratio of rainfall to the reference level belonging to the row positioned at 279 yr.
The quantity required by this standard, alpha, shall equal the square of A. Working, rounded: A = 0.98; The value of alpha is 0.96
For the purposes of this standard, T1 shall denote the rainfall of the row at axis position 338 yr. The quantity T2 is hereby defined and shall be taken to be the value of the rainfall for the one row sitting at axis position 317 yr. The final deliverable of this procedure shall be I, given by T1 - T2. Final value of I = -0.98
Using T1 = 16.7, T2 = 17.68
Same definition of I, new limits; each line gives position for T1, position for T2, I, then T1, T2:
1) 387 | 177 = -1.08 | 15.93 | 17.01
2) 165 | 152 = -0.76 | 16.32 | 17.08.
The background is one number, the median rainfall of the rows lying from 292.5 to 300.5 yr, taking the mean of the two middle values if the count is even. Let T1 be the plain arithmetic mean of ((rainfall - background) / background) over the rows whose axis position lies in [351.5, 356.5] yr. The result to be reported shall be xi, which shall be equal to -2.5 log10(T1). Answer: 4.1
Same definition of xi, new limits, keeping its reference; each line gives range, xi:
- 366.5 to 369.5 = 3.2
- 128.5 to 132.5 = 3.2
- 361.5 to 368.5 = 3.5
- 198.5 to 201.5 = 4.1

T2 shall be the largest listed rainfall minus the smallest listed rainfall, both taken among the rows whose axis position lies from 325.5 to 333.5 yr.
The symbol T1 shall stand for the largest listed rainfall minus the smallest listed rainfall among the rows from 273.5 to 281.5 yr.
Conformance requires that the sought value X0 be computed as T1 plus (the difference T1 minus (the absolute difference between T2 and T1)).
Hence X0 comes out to 0.8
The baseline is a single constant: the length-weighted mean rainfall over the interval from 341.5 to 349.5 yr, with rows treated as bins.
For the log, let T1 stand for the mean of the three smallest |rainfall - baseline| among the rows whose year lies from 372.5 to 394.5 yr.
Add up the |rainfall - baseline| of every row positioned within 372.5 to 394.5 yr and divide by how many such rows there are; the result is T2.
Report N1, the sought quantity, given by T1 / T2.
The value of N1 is 0.16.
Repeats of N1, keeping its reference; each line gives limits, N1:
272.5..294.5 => 0.16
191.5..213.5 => 0.11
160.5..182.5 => 0.03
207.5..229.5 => 0.25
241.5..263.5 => 0.35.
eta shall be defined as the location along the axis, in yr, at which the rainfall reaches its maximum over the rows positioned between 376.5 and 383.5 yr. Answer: 380 yr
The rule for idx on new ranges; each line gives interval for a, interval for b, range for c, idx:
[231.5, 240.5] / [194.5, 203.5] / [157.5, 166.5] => 145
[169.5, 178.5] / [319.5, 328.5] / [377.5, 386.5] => 153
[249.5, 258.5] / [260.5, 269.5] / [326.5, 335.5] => 143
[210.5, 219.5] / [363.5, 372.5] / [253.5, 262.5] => 147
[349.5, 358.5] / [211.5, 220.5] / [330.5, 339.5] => 146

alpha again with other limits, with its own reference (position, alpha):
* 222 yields 0.92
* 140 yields 1.06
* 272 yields 0.99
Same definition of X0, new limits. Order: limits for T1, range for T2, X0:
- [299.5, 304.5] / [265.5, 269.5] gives 1.5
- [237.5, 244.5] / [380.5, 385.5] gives 0.5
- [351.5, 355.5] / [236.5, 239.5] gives 1.0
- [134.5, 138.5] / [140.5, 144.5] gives -0.3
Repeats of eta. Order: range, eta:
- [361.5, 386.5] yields 367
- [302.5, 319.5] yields 316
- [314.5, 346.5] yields 331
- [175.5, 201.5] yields 188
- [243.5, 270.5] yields 265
